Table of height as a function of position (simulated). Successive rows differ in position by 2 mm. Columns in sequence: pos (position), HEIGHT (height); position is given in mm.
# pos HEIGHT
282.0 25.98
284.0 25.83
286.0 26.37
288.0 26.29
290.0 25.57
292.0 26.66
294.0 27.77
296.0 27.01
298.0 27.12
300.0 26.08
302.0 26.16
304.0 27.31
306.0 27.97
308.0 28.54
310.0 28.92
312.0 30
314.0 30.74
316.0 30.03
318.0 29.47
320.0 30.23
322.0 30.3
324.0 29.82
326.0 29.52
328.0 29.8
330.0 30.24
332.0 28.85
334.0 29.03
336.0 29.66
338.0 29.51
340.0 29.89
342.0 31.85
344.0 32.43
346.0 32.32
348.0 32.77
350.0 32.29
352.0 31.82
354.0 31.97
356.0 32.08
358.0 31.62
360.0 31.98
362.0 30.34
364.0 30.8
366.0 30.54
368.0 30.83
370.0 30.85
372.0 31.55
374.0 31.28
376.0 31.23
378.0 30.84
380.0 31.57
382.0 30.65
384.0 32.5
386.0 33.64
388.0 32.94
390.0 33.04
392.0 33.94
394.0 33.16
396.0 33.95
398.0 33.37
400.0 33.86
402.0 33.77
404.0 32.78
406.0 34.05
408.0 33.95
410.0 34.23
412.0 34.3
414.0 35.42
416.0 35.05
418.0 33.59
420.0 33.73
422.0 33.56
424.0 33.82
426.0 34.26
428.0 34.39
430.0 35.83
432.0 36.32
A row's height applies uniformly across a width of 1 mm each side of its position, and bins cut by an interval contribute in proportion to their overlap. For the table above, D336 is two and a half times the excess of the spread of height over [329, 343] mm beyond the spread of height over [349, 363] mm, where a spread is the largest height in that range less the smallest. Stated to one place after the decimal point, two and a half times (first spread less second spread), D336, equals 2.6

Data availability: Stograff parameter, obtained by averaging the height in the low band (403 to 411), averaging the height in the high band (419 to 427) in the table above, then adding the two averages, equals 68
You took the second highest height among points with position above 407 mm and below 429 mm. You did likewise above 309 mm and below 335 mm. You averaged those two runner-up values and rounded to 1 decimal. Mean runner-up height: 32.7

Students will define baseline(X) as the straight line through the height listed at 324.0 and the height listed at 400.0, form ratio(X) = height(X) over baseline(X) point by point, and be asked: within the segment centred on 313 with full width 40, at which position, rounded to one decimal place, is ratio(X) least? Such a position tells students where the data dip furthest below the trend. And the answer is 302.0 mm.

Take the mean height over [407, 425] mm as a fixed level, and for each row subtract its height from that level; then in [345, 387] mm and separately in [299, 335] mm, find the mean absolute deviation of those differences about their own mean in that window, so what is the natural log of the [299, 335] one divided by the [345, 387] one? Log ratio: 0.5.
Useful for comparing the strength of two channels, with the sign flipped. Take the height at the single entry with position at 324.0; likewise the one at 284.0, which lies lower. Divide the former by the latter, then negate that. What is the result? -1.15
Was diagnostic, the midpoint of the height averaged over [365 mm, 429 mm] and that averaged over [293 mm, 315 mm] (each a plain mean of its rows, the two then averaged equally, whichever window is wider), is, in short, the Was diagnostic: 30.5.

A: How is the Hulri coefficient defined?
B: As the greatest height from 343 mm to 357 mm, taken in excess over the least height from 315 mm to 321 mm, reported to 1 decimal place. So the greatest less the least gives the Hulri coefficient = 3.3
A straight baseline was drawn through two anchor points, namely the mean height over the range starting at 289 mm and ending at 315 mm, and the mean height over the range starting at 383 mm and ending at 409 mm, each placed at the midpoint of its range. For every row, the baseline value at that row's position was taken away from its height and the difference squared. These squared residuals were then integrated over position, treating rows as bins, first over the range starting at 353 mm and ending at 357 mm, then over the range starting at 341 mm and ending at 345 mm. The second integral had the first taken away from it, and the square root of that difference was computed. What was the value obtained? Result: 3.24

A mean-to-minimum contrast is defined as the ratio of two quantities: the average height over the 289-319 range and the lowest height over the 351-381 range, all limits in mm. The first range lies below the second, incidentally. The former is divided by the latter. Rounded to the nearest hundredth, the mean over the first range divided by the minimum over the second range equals 0.92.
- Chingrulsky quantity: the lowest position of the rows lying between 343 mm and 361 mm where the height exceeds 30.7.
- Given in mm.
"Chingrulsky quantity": 344.0 mm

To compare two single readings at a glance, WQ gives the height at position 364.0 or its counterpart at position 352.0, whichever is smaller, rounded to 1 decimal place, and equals 30.8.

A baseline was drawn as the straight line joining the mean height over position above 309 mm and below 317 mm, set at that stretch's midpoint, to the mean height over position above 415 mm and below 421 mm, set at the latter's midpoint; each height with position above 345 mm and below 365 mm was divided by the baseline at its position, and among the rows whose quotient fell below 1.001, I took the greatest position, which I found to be 364.0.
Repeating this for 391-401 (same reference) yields 394.0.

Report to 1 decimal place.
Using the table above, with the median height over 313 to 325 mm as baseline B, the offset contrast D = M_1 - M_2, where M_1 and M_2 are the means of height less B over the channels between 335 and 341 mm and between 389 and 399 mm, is -3.8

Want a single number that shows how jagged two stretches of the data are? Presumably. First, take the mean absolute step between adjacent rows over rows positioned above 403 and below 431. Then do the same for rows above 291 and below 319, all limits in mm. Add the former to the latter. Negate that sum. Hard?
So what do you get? -1.25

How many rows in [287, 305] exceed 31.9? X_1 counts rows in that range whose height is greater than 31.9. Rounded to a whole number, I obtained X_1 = 0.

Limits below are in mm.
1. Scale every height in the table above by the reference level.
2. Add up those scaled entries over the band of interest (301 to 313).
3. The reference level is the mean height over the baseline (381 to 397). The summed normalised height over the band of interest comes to 5.1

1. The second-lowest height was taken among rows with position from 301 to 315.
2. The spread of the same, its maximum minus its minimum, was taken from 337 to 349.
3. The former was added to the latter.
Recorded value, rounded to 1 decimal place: 30.6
